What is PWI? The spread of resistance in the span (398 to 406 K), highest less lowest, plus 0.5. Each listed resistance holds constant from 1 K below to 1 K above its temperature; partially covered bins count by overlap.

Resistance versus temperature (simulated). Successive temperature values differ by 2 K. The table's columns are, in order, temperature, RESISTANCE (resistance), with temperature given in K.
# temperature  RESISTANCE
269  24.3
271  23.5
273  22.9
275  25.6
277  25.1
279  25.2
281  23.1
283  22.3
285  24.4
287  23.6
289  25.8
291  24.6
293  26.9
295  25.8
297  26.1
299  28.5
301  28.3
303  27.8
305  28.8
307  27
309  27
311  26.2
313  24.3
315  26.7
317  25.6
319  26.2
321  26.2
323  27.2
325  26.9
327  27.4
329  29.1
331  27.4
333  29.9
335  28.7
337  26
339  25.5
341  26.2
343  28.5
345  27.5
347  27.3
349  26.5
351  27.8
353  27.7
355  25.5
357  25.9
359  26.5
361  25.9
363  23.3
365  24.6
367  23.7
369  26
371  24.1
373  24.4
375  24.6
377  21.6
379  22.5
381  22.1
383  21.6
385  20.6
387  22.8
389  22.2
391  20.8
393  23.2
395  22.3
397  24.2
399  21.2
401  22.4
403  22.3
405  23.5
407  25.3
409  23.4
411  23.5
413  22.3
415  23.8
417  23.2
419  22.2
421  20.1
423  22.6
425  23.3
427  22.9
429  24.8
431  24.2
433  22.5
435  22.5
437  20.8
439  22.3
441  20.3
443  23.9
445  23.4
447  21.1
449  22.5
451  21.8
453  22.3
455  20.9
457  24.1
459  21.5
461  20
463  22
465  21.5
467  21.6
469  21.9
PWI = 2.8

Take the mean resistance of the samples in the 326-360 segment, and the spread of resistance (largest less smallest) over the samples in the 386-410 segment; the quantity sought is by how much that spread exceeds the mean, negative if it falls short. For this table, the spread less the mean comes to -22.8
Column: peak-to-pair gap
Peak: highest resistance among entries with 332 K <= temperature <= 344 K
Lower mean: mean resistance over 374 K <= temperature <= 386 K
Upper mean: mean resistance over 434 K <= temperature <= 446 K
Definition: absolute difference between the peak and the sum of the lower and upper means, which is 14.5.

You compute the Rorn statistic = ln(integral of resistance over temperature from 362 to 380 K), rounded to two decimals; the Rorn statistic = 6.06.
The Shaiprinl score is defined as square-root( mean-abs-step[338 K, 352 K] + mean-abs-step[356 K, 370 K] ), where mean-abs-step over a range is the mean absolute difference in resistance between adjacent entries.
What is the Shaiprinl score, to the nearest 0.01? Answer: 1.56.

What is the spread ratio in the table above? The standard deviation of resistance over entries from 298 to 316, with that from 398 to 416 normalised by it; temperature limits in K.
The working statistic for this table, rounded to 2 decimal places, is 0.85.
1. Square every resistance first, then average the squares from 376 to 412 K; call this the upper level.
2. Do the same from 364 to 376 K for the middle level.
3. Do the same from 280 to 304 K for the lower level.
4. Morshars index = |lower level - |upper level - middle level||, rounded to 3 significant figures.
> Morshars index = 564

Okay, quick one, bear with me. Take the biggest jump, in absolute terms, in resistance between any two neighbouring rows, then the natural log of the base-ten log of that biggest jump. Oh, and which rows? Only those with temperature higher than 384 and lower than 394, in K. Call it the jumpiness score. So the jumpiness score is -0.97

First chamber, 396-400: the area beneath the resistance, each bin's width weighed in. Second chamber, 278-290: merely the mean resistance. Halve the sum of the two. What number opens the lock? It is 57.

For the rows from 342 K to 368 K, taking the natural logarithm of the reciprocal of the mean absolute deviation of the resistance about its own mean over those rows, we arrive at -0.25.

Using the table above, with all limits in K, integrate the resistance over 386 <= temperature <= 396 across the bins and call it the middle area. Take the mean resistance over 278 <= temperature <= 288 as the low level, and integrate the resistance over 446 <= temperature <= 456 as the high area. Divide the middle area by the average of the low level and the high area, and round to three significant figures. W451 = 1.85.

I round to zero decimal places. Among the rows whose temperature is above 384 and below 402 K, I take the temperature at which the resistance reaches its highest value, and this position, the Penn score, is 397 K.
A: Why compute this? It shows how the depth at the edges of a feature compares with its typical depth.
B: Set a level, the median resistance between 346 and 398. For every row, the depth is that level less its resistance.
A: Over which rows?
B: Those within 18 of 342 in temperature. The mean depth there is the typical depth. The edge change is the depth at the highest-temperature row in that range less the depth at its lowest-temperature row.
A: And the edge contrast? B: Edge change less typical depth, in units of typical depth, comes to -1.13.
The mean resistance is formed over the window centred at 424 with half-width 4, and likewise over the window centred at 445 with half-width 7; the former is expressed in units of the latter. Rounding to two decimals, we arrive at 1.00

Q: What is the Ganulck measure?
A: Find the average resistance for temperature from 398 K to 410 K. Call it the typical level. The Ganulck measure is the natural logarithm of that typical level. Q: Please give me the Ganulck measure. 3.14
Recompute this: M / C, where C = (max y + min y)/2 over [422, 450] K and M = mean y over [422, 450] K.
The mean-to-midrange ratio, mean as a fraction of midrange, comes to 1.004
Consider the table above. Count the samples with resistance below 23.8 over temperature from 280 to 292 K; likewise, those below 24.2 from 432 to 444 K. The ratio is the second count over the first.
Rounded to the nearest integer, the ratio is 2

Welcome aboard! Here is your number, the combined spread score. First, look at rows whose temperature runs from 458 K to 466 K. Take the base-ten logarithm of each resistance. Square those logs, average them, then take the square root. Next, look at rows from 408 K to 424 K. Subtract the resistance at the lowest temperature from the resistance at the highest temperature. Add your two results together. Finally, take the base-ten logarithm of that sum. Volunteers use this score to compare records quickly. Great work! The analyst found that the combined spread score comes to -0.3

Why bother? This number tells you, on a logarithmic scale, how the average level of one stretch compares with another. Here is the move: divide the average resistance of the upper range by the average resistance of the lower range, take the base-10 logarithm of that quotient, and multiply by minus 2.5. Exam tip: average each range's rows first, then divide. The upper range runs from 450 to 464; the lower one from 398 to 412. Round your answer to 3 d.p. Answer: 0.062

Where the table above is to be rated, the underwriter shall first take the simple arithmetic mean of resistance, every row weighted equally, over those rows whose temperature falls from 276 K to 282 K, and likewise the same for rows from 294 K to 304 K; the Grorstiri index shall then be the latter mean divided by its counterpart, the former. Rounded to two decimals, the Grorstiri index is 1.12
